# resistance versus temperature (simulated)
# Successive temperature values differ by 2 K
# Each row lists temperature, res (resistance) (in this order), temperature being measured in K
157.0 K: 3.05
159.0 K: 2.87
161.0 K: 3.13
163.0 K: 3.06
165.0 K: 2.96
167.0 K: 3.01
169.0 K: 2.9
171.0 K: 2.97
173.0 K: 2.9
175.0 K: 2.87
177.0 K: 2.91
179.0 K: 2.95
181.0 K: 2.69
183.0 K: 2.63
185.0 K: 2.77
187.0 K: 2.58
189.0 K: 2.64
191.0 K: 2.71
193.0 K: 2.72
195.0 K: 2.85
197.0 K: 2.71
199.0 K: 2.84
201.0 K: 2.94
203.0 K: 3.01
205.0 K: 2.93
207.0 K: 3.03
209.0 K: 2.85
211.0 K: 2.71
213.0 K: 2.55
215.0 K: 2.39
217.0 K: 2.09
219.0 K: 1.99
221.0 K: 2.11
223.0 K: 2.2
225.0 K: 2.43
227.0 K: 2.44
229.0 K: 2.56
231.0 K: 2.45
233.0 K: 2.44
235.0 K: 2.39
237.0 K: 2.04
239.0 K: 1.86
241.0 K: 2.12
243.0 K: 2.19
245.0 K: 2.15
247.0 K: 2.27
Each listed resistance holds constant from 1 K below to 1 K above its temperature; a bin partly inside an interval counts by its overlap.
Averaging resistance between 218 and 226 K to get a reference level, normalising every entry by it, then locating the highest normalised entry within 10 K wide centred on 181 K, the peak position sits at 179.0 K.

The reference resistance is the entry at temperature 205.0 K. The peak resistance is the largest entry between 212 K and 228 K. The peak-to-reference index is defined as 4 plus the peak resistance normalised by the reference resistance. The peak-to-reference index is 4.87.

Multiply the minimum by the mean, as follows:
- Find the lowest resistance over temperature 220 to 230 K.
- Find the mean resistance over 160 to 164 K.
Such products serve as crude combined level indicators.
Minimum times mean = 6.5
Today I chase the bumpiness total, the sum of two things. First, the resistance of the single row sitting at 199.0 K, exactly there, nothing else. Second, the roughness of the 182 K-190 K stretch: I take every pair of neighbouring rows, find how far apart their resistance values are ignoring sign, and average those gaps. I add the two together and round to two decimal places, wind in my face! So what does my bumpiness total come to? 2.97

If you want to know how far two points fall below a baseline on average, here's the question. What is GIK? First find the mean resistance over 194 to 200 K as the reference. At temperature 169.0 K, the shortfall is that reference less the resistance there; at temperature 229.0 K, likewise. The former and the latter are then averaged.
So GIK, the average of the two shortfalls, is 0.07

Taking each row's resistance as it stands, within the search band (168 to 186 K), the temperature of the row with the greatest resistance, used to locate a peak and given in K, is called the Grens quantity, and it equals 171.0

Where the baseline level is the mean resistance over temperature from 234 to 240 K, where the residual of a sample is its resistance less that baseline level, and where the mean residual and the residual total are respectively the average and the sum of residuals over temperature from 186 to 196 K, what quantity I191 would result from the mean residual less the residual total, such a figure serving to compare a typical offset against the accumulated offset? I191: -2.41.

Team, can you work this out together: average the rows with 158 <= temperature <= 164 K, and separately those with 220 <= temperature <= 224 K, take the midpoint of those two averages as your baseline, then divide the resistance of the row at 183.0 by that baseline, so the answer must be 1.02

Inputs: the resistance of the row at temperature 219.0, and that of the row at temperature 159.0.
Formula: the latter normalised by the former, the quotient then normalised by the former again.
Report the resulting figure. 0.72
